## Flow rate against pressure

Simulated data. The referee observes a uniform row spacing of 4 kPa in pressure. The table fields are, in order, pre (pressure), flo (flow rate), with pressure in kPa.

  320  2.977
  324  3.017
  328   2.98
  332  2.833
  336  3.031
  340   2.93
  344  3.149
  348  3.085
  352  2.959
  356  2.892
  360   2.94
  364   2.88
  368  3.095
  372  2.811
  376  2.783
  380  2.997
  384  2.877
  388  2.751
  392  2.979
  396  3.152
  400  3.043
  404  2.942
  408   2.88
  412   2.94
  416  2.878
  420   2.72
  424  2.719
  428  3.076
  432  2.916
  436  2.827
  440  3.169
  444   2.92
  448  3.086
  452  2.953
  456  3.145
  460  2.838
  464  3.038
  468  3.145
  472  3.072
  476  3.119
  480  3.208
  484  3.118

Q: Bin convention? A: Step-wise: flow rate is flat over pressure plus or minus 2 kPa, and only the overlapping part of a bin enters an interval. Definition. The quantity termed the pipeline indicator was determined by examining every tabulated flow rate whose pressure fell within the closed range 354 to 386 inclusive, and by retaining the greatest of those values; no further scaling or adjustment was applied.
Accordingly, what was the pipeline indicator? 3.095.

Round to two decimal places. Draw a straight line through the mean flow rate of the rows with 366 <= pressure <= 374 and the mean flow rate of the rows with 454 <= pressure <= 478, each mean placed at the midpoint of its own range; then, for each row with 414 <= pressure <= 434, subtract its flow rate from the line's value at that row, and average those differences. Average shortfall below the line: 0.15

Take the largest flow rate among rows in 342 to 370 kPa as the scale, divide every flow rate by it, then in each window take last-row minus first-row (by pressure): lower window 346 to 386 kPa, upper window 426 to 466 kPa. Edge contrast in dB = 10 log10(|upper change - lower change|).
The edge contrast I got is -12.7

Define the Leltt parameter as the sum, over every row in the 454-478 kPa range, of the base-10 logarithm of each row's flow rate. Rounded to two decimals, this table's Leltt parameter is 2.91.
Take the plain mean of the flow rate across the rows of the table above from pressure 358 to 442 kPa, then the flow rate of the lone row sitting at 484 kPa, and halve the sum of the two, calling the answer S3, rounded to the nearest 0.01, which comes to 3.02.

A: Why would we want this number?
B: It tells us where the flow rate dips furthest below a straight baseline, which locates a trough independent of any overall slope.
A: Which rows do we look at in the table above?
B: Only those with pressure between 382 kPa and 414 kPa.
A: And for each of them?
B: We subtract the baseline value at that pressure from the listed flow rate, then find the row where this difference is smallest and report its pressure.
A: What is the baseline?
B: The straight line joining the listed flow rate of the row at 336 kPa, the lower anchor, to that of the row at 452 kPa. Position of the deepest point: 388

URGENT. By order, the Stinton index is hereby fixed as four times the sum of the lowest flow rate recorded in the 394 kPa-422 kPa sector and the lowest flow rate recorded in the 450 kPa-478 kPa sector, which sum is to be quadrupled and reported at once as 22.2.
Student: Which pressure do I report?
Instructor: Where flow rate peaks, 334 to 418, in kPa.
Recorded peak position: 396 kPa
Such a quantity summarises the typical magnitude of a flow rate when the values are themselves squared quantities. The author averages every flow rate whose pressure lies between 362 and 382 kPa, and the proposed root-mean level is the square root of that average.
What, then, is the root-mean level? 1.707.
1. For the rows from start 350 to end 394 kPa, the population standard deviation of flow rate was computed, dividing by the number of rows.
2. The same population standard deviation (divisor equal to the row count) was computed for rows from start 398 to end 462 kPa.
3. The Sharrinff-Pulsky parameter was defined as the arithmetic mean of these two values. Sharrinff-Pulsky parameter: 0.114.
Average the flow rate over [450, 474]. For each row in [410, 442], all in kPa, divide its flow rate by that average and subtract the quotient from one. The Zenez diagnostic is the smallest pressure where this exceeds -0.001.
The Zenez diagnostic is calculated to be 412 kPa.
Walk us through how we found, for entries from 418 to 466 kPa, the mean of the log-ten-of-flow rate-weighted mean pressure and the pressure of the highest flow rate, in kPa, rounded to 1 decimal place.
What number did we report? 441.2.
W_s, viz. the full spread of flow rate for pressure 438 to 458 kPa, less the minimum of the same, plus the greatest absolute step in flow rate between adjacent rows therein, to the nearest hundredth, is -2.42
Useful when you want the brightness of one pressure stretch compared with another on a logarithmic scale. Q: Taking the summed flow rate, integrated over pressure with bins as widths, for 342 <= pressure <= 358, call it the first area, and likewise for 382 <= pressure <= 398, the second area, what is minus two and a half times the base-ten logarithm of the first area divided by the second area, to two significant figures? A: -0.030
